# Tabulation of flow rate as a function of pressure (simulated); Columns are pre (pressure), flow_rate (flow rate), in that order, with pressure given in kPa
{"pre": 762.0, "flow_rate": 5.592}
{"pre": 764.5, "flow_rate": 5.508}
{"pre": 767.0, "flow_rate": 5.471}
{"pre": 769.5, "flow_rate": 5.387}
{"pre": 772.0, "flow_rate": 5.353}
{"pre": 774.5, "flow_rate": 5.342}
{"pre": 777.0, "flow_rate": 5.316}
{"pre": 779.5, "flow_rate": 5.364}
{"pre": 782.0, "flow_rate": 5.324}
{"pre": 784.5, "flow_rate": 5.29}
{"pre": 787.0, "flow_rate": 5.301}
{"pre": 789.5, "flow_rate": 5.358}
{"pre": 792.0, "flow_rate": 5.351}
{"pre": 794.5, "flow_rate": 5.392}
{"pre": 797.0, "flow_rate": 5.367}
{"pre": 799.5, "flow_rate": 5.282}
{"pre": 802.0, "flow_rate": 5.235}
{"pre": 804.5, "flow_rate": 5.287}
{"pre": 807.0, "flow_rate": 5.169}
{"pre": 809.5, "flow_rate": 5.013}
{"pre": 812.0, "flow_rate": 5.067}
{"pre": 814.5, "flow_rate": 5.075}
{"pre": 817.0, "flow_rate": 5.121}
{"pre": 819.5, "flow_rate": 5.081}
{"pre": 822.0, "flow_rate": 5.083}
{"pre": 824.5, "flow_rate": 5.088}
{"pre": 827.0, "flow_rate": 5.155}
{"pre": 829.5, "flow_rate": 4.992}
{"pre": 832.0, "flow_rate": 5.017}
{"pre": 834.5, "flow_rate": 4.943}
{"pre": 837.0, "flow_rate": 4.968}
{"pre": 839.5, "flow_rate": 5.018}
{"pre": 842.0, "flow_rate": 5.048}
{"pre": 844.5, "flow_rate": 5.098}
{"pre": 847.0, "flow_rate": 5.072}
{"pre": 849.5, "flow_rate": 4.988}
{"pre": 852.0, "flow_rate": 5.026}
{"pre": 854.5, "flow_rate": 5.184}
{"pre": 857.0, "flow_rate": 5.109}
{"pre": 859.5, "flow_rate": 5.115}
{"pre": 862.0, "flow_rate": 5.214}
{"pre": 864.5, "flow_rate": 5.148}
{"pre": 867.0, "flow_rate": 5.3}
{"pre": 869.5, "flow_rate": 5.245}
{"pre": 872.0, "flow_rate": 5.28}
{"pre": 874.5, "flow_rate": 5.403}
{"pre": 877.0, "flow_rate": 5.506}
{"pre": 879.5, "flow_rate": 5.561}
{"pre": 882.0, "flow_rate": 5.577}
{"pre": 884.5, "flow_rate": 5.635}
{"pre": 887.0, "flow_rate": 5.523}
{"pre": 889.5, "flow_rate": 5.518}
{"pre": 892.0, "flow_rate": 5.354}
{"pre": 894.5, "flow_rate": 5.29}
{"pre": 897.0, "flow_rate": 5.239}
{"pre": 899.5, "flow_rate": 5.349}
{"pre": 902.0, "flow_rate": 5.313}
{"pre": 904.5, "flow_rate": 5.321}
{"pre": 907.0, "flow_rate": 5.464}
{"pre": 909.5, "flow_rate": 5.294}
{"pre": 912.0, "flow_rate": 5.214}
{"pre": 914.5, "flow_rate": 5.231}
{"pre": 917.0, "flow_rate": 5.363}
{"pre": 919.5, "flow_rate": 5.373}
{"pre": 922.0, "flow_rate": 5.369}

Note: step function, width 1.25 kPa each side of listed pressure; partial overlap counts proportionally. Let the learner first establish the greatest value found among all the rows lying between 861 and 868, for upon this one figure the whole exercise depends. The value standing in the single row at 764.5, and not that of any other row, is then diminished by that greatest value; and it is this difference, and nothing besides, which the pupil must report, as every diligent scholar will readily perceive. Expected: 0.21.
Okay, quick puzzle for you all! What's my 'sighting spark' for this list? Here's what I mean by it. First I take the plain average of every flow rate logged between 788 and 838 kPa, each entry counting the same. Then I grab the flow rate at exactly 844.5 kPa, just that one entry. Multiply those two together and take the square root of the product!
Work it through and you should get 5.13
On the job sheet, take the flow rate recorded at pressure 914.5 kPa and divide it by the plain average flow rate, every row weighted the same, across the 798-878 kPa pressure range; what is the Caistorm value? 1.02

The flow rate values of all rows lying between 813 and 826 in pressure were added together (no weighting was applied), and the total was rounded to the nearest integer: 25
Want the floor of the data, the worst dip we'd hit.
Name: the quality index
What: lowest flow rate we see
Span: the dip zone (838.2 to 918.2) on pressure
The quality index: 4.988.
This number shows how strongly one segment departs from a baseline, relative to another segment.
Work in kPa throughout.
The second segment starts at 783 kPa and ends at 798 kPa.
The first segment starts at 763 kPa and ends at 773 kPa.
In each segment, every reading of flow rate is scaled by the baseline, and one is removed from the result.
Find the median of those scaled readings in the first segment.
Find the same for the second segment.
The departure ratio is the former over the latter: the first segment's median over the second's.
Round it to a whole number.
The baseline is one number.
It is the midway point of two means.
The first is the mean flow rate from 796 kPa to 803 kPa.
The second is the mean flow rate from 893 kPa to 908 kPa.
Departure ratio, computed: 3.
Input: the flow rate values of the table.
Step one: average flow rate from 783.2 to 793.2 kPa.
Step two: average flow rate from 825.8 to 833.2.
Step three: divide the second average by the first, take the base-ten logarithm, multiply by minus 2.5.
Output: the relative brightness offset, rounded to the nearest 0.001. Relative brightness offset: 0.057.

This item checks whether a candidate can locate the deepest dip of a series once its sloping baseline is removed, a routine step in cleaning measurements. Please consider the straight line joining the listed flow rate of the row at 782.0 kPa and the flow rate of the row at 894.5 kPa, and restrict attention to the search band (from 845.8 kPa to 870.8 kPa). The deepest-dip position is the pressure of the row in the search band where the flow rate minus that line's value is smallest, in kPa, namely 849.5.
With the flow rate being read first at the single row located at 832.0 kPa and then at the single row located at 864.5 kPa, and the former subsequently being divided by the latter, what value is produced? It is 0.975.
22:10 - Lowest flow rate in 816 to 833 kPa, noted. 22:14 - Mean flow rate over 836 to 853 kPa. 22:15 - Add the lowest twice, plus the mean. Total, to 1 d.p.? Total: 15.0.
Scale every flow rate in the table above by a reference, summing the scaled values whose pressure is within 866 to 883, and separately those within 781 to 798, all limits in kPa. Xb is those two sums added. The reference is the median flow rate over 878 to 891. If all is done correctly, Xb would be 13.5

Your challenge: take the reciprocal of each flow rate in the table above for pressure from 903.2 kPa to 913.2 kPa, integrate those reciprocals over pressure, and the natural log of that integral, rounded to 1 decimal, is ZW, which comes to 0.6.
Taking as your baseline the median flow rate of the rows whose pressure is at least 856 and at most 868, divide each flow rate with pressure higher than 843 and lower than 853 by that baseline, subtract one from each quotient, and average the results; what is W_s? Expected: -0.020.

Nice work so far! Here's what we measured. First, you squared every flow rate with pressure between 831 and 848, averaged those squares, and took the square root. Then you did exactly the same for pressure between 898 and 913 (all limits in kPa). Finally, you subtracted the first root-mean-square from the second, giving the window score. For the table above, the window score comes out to 0.30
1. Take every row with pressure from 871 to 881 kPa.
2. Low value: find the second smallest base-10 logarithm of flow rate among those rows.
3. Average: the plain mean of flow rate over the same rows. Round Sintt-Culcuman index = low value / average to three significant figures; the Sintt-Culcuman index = 0.135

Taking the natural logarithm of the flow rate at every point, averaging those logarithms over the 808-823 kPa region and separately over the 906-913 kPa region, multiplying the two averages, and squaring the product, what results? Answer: 7.37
